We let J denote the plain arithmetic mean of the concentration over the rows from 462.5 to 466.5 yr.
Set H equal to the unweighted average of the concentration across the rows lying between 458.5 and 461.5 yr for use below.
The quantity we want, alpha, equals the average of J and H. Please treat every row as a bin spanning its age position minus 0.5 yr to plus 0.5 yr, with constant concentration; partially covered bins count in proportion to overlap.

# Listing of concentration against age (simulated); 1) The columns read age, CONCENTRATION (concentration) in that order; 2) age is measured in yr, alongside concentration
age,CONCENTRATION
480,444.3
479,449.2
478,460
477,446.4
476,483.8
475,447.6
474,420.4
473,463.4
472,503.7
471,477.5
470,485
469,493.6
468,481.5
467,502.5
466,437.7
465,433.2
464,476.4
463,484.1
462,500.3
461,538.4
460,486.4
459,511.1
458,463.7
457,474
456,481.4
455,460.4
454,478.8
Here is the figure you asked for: 485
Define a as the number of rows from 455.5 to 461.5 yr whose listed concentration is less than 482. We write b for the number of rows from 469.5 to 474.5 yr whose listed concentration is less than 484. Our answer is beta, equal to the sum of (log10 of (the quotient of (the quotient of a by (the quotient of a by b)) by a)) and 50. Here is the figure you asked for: 50.00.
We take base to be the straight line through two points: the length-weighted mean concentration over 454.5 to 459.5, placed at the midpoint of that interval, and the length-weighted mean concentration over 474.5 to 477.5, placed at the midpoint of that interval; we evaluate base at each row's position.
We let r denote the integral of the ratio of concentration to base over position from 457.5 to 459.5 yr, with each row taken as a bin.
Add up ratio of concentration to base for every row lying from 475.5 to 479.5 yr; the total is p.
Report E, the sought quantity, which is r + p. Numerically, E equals 6.1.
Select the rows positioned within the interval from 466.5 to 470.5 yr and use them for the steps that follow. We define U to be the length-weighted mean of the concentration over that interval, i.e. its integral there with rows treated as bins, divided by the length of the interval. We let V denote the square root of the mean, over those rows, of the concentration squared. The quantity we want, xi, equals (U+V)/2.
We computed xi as 491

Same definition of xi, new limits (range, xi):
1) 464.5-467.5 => 458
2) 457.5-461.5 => 500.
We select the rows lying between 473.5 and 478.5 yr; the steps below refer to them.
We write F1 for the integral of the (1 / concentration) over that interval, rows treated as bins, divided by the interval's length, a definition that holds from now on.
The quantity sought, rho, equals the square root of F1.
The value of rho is 0.0471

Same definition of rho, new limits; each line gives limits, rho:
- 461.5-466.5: 0.0464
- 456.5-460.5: 0.0455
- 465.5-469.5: 0.0458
